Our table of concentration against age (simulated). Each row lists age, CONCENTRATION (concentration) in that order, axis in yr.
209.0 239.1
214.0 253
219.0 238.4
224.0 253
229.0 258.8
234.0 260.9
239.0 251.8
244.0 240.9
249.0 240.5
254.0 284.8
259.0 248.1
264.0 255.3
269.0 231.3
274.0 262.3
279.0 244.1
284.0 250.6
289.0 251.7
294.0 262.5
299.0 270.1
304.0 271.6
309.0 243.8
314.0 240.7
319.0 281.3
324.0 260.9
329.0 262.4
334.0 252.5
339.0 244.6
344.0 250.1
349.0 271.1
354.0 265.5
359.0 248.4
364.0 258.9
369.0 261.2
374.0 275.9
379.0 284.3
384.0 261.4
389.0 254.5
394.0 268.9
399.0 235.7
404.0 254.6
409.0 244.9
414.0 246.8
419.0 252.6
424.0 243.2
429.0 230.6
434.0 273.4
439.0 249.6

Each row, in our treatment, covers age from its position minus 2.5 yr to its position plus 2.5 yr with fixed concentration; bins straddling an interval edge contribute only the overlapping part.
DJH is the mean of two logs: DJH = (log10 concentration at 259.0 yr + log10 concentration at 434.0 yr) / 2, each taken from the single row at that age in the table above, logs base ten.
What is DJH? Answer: 2.42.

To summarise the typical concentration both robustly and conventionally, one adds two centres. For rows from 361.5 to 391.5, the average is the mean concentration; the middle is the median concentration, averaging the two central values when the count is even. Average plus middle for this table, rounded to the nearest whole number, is 527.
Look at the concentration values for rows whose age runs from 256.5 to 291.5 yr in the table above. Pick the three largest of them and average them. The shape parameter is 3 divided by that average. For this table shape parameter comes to 0.0117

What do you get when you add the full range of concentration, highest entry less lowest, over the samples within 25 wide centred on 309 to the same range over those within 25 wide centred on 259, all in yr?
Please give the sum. 94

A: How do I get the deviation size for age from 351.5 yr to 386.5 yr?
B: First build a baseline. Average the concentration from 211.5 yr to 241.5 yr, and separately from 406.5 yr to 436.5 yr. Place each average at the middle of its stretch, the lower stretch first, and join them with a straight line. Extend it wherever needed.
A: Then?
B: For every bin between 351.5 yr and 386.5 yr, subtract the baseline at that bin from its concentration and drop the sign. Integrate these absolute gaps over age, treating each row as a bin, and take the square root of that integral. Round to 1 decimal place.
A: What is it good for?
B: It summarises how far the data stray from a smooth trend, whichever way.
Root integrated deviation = 23.5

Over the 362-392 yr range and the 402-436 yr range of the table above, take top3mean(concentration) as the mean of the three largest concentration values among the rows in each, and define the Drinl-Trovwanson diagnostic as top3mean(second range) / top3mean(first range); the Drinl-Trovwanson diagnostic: 0.95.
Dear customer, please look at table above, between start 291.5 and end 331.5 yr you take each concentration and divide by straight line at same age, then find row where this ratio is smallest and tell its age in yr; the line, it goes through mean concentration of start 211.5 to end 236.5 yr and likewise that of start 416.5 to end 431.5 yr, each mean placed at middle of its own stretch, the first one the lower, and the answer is 314.0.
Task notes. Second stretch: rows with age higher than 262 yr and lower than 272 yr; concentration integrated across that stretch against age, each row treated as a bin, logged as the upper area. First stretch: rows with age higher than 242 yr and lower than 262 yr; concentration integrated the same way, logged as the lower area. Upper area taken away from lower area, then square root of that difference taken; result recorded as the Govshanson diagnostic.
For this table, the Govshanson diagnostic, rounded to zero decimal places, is 51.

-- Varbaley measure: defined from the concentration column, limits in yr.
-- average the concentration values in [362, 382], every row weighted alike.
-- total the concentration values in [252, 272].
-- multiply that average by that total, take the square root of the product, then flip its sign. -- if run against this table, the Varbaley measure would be -525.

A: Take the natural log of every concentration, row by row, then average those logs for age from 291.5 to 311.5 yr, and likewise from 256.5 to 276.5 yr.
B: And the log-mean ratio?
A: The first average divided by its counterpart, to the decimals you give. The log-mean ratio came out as 1.01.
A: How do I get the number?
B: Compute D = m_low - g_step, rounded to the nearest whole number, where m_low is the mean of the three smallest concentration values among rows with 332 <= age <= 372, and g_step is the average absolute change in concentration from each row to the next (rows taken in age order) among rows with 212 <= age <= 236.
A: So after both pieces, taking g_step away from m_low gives 238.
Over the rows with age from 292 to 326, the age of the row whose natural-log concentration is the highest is 319.0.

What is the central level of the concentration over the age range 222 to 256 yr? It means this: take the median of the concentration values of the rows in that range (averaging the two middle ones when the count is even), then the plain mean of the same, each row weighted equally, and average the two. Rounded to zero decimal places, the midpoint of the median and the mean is 254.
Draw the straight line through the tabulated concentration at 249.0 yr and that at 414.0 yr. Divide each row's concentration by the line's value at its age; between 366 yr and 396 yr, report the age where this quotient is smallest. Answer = 389.0 yr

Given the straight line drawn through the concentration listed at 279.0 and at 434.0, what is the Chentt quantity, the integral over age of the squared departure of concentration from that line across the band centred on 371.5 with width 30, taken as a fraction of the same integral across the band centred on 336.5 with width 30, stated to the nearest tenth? 1.5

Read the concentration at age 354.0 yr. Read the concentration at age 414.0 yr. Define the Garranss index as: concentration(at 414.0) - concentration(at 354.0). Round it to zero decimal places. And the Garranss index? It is -19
